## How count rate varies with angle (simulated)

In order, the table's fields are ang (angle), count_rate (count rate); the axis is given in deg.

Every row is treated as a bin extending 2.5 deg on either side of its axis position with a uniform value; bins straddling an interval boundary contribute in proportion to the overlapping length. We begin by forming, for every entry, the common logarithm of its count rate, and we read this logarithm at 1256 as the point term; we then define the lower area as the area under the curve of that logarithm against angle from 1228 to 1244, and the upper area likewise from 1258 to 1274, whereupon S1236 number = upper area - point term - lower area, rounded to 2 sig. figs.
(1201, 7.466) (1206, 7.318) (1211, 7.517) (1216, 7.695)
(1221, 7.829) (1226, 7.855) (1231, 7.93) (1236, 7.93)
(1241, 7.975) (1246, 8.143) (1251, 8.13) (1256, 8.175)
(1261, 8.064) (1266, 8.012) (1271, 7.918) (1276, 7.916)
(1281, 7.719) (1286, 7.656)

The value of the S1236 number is -0.87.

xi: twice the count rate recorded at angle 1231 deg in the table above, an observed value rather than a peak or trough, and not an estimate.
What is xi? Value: 15.9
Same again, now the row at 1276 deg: 15.8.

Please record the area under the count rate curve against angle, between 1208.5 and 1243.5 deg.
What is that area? 274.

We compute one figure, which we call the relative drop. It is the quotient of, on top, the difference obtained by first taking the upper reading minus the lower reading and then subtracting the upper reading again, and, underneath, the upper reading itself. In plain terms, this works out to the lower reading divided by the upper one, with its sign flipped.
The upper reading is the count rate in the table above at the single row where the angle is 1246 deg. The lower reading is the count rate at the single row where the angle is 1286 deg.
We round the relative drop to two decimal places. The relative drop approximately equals -0.94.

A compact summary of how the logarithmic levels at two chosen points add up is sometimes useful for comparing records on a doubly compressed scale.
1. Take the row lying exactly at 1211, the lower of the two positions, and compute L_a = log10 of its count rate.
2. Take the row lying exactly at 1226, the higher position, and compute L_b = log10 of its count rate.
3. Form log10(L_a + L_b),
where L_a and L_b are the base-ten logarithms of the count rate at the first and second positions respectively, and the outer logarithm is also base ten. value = 0.248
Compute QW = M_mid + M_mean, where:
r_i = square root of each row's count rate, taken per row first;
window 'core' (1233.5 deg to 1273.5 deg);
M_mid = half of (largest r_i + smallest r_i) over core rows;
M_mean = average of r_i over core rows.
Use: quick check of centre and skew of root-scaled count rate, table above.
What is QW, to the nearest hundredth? 5.67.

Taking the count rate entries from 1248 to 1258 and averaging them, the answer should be 8.15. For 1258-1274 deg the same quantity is 8.00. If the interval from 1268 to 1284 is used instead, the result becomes 7.85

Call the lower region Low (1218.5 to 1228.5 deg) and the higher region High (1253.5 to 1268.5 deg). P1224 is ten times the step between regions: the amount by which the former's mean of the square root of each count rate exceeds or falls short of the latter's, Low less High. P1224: -0.4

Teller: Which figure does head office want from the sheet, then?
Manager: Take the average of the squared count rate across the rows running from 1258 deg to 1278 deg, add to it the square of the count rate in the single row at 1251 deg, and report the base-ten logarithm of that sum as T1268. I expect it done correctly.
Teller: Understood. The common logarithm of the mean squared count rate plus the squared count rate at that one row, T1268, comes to 2.11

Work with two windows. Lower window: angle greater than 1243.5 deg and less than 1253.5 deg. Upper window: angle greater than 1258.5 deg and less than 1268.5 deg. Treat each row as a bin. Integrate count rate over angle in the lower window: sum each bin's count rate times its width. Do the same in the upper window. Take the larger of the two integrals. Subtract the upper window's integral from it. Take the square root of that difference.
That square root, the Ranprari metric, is 1.0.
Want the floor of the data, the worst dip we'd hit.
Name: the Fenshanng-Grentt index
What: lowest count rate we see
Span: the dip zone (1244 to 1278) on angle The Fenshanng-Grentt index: 7.916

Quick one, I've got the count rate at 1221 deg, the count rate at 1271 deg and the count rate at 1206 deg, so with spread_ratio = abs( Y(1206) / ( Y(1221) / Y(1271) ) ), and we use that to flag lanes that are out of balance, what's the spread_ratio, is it 7.40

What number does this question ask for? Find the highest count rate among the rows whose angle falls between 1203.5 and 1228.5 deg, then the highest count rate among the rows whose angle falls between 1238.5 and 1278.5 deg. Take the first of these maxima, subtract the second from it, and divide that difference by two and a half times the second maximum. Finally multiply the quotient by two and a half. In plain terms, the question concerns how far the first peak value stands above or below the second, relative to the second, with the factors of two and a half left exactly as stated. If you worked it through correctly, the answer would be -0.039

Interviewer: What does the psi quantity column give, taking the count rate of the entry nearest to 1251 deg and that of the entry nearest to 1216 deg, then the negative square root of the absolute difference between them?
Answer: -0.66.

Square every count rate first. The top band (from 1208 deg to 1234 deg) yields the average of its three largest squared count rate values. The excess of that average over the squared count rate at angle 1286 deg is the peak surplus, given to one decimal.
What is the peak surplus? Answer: 3.3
